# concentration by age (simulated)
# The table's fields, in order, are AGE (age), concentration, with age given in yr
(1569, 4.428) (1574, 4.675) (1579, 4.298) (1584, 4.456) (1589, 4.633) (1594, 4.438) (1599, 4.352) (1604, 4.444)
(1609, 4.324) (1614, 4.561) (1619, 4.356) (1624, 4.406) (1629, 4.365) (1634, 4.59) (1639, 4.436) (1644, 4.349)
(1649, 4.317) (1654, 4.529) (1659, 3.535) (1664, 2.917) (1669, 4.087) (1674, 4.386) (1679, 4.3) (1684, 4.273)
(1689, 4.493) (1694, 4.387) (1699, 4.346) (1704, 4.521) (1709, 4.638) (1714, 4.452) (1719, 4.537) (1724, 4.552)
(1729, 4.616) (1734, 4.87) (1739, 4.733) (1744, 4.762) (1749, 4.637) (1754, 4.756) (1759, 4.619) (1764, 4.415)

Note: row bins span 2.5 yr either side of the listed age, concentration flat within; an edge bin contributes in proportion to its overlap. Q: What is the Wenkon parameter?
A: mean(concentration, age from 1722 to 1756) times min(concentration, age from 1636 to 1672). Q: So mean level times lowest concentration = 14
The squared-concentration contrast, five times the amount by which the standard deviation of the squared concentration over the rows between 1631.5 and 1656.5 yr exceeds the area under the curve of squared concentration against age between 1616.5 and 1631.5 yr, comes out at -1431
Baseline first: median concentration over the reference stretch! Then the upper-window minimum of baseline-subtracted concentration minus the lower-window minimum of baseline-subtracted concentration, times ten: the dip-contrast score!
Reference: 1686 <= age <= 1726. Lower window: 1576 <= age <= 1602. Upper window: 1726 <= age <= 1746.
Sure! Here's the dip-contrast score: 3.2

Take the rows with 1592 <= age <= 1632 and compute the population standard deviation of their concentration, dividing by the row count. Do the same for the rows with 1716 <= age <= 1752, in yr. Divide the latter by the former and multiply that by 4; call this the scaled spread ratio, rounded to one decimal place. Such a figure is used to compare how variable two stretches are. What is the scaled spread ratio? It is 6.3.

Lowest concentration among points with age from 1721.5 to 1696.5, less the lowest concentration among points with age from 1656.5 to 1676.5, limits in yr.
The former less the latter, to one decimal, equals 1.4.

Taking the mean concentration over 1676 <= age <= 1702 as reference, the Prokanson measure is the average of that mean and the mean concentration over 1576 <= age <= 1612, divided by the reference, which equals 1.01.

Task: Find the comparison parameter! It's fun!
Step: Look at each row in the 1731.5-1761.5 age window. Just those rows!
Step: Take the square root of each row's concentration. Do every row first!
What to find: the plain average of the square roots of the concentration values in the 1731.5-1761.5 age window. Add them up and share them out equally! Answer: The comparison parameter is 2.17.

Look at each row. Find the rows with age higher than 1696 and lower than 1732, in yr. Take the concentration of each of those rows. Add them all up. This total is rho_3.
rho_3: 31.7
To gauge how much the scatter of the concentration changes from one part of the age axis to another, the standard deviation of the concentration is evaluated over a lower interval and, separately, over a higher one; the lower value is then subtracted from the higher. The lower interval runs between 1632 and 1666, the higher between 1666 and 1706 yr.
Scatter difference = -0.5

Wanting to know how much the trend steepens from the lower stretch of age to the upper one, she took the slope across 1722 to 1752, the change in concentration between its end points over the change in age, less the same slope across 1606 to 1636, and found -0.007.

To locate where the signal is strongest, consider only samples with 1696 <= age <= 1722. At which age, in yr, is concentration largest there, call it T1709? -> 1709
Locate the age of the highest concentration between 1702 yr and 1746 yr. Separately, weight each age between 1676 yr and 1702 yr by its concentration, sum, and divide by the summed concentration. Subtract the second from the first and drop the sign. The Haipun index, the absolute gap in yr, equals 45.0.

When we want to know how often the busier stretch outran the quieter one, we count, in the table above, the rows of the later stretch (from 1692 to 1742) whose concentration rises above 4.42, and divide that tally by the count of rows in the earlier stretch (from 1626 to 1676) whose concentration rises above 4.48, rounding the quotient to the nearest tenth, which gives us 4.0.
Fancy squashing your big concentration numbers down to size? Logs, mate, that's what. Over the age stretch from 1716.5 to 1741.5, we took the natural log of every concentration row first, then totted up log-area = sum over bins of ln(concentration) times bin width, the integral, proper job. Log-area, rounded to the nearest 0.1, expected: 38.5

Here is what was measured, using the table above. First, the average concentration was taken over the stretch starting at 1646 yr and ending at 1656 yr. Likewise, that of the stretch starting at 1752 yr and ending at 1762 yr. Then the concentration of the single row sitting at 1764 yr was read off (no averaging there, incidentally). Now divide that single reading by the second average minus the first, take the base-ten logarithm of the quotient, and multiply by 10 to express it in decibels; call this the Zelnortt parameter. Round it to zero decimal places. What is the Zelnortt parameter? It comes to 12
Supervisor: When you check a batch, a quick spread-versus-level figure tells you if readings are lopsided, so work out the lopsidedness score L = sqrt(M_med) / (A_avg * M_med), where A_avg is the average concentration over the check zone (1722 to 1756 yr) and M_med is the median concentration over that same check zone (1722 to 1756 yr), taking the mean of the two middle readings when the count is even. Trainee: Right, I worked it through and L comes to 0.098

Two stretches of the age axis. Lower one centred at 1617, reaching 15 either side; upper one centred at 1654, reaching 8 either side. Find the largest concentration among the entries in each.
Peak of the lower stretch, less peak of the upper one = 0.03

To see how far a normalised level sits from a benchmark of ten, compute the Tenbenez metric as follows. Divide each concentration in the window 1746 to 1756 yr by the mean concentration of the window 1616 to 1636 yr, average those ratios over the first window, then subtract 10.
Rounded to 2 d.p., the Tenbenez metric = -8.94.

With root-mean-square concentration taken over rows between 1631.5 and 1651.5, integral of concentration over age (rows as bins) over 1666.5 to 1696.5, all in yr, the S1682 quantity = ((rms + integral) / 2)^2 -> 4493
